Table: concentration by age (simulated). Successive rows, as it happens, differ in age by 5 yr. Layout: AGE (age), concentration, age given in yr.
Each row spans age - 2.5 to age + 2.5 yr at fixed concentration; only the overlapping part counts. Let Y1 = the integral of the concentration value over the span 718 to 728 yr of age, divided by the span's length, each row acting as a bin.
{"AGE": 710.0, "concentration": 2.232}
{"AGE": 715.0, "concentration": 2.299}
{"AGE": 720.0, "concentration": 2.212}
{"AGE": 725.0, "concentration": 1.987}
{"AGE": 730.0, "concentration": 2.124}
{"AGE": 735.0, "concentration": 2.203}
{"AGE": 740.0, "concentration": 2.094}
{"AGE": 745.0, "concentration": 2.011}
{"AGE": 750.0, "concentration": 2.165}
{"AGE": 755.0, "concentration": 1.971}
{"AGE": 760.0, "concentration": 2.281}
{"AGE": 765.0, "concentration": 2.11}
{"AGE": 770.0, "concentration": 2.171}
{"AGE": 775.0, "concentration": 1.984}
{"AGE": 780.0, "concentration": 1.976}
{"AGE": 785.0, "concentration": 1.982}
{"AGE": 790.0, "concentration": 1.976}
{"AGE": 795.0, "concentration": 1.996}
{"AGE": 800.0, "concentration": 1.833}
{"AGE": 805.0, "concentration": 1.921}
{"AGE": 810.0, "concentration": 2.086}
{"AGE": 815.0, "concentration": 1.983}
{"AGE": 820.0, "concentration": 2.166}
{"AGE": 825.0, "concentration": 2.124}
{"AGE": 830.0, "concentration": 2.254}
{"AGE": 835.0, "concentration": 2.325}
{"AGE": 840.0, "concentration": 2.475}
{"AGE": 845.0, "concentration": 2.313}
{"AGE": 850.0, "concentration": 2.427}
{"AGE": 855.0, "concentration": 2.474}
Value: 2.10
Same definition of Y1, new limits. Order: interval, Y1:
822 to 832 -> 2.18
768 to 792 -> 2.02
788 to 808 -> 1.93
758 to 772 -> 2.18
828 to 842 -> 2.35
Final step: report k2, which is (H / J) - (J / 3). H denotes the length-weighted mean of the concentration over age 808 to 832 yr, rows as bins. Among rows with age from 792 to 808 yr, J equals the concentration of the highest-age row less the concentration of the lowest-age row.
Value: -28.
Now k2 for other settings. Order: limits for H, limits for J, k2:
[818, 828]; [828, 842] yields 10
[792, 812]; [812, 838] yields 6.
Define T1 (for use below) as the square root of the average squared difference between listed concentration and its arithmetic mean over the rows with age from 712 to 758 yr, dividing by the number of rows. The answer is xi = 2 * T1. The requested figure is 0.21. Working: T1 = 0.106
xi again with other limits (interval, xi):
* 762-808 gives 0.18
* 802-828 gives 0.18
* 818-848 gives 0.23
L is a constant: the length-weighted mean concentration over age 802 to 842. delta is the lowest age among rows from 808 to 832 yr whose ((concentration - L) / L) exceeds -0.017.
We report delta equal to 820.0 yr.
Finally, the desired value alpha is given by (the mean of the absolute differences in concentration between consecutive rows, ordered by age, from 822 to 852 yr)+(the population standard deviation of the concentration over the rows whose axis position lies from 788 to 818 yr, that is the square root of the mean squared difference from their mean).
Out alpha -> 0.202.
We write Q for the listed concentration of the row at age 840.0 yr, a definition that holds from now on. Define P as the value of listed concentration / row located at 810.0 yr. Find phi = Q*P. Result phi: 5.2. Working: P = 2.086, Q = 2.475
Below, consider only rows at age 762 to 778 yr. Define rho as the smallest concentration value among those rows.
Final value 1.984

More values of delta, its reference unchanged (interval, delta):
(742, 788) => 750.0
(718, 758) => 720.0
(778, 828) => 820.0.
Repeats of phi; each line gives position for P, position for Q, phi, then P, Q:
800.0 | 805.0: 3.5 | 1.833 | 1.921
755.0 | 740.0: 4.1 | 1.971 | 2.094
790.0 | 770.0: 4.3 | 1.976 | 2.171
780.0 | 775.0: 3.9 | 1.976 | 1.984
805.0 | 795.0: 3.8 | 1.921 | 1.996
